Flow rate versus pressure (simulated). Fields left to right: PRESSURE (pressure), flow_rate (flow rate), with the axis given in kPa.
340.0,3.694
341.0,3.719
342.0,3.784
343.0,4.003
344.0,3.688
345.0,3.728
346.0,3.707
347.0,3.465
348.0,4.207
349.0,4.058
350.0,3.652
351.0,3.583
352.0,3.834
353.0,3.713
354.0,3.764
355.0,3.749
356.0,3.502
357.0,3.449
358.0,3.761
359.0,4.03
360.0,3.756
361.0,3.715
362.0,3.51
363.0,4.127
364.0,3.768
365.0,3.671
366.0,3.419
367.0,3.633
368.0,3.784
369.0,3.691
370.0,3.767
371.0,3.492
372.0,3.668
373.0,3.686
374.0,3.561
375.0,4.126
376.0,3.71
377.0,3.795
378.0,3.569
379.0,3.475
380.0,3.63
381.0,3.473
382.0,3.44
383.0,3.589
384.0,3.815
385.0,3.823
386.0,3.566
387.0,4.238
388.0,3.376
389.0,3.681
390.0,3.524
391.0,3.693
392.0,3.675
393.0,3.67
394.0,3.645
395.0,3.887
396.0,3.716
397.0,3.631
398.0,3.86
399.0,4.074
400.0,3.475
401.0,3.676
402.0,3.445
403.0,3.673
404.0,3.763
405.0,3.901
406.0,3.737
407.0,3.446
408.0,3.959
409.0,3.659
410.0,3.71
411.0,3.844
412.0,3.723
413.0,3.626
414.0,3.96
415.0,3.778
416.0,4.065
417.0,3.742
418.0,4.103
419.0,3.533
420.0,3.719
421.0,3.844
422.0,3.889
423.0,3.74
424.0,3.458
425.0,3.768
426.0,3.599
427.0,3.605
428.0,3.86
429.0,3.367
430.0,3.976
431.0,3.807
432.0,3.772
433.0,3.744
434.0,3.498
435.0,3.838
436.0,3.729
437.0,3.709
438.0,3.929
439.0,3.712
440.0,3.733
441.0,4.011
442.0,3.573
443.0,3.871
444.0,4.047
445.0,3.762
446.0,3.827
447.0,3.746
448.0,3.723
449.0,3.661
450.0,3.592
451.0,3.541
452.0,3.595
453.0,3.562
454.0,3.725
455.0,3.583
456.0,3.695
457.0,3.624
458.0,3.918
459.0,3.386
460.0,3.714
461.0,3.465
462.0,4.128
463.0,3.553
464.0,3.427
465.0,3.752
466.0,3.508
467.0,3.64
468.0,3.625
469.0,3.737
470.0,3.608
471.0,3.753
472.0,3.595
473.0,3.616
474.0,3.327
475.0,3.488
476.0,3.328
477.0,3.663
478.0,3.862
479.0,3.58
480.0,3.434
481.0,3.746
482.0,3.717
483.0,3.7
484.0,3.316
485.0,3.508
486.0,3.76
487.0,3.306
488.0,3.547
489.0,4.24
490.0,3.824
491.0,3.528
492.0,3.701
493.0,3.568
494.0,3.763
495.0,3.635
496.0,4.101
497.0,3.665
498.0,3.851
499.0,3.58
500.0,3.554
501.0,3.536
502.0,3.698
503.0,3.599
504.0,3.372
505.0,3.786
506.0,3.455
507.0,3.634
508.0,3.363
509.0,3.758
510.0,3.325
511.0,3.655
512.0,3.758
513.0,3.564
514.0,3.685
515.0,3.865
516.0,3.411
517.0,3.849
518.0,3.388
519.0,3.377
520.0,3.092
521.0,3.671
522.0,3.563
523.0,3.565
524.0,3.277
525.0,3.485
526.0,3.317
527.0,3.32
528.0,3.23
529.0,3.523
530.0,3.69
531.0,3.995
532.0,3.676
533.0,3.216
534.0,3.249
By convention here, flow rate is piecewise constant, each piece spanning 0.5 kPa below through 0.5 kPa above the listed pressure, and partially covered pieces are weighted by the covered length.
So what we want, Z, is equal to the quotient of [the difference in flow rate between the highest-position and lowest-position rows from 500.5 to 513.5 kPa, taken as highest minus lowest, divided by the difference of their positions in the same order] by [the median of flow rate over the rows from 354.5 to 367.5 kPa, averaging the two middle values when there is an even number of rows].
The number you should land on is 0.001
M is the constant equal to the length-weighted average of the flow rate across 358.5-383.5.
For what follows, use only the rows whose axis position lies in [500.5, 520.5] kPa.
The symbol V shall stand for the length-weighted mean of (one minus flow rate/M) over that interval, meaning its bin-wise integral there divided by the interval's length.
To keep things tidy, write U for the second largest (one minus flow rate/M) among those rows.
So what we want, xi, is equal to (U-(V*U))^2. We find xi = 0.0088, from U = 0.097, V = 0.034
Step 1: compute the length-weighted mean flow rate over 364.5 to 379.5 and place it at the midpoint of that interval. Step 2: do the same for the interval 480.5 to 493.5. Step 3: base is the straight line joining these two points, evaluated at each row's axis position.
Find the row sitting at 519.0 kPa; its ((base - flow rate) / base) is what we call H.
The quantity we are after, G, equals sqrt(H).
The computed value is 0.27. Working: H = 0.07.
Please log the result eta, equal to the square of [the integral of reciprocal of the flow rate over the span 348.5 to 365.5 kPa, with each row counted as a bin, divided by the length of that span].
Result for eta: 0.072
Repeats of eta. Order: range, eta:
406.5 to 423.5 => 0.070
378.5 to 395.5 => 0.075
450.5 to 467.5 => 0.076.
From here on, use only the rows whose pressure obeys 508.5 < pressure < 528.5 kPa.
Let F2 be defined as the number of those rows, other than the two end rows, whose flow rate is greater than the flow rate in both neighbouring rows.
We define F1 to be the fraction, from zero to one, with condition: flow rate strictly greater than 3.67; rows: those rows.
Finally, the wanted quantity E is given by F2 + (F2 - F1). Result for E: 14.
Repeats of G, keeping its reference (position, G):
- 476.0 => 0.30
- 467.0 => 0.06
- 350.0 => 0.08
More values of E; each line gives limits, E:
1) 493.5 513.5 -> 14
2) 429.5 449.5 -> 9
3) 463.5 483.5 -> 16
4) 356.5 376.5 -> 11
